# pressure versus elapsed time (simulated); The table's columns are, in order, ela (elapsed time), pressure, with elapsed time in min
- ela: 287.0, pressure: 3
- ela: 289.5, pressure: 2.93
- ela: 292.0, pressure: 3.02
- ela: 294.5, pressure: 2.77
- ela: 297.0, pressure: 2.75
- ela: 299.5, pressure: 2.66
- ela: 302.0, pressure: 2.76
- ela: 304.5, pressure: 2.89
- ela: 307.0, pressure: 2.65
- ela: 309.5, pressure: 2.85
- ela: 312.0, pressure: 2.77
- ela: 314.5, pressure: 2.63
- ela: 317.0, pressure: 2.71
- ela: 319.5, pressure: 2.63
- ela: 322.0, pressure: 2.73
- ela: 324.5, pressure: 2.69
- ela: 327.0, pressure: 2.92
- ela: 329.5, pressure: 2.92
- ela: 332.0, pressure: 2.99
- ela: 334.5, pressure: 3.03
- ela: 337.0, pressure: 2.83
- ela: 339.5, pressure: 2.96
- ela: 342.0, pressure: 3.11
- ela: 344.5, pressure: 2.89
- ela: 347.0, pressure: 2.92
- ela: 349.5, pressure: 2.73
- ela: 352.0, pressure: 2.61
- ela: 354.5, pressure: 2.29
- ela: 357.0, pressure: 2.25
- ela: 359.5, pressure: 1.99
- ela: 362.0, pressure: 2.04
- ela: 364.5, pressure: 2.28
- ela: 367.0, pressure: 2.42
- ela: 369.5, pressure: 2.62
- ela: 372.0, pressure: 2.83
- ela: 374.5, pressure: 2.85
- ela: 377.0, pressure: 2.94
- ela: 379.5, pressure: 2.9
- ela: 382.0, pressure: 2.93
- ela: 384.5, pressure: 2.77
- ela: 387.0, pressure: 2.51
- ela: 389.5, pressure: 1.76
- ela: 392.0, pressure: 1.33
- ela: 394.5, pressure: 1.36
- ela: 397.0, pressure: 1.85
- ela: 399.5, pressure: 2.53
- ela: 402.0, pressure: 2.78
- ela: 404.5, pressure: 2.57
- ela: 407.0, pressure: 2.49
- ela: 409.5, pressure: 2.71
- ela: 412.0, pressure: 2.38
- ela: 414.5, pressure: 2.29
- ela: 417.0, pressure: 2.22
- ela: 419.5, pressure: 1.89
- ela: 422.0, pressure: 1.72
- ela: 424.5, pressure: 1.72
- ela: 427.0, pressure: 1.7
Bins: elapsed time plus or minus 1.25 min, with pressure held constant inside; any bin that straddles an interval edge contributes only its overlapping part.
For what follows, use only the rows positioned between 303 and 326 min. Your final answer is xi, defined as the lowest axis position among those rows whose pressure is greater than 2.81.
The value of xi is 304.5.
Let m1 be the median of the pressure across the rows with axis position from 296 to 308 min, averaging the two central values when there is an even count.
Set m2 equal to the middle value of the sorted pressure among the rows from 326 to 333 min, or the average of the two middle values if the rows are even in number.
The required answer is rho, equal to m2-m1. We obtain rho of 0.17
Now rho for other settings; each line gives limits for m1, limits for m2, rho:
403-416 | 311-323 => 0.22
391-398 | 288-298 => 1.49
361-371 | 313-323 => 0.32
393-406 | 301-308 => 0.23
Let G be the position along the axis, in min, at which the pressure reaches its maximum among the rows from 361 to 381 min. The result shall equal 377.0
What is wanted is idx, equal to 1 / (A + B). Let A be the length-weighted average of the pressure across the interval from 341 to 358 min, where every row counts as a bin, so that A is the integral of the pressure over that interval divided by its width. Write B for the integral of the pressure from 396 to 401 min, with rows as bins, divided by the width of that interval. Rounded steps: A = 2.7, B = 2.2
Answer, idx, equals 0.203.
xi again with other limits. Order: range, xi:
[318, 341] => 327.0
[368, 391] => 372.0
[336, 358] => 337.0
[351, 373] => 372.0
